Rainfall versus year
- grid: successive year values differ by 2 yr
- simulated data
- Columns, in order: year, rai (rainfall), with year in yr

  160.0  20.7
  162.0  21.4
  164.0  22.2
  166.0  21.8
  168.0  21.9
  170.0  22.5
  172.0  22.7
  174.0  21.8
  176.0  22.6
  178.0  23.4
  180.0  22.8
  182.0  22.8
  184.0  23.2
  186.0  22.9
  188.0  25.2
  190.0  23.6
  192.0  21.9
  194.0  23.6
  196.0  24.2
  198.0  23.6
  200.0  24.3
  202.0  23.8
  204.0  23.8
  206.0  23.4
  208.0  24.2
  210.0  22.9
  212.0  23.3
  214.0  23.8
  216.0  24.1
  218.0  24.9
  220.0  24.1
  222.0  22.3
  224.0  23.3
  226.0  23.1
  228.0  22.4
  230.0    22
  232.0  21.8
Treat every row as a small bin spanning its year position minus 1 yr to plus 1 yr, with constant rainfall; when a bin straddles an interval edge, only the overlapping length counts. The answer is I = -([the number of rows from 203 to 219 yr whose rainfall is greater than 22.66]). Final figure -8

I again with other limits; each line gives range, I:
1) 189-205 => -7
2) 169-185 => -5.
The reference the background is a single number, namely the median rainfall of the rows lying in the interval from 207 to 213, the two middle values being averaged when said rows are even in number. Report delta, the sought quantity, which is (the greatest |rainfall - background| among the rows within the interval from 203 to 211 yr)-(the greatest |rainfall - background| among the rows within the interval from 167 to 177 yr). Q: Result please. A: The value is -0.6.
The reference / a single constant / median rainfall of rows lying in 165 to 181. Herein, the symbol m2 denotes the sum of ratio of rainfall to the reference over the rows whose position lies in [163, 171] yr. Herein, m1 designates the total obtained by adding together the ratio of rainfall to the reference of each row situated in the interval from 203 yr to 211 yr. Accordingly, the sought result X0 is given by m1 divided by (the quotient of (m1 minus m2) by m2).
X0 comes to 63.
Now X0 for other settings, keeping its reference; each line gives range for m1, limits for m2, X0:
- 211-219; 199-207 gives 508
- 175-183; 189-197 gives -223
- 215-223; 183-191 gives 803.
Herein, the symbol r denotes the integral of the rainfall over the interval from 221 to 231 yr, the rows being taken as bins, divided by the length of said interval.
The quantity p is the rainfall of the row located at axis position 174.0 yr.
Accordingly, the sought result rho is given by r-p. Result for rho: 0.8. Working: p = 21.8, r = 22.6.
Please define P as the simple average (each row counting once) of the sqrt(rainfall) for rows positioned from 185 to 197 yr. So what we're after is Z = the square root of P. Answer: 2.20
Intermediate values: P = 4.85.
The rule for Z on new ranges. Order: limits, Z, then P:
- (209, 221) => 2.21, 4.88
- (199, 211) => 2.21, 4.87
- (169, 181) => 2.18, 4.76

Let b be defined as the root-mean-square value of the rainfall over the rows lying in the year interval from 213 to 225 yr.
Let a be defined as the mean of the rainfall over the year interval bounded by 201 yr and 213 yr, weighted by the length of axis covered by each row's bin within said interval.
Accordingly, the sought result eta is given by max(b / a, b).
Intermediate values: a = 23.6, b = 23.8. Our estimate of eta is 23.8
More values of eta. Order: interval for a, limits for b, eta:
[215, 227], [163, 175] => 22.2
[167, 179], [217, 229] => 23.4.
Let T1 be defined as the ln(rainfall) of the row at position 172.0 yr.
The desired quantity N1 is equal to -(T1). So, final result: -3.12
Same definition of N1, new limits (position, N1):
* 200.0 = -3.19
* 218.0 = -3.21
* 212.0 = -3.15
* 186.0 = -3.13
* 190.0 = -3.16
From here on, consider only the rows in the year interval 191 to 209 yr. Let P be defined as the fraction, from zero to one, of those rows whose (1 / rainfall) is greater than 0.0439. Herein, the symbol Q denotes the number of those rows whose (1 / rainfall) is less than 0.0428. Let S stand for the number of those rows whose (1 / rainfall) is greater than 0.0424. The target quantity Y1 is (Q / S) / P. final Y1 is 36.0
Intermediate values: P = 0.11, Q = 8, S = 2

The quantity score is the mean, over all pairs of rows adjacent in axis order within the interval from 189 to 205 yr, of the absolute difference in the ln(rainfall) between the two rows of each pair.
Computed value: 0.036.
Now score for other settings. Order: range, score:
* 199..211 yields 0.025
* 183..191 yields 0.058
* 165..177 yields 0.023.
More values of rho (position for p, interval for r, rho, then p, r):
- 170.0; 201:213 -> 1.1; 22.5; 23.6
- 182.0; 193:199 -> 1.0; 22.8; 23.8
